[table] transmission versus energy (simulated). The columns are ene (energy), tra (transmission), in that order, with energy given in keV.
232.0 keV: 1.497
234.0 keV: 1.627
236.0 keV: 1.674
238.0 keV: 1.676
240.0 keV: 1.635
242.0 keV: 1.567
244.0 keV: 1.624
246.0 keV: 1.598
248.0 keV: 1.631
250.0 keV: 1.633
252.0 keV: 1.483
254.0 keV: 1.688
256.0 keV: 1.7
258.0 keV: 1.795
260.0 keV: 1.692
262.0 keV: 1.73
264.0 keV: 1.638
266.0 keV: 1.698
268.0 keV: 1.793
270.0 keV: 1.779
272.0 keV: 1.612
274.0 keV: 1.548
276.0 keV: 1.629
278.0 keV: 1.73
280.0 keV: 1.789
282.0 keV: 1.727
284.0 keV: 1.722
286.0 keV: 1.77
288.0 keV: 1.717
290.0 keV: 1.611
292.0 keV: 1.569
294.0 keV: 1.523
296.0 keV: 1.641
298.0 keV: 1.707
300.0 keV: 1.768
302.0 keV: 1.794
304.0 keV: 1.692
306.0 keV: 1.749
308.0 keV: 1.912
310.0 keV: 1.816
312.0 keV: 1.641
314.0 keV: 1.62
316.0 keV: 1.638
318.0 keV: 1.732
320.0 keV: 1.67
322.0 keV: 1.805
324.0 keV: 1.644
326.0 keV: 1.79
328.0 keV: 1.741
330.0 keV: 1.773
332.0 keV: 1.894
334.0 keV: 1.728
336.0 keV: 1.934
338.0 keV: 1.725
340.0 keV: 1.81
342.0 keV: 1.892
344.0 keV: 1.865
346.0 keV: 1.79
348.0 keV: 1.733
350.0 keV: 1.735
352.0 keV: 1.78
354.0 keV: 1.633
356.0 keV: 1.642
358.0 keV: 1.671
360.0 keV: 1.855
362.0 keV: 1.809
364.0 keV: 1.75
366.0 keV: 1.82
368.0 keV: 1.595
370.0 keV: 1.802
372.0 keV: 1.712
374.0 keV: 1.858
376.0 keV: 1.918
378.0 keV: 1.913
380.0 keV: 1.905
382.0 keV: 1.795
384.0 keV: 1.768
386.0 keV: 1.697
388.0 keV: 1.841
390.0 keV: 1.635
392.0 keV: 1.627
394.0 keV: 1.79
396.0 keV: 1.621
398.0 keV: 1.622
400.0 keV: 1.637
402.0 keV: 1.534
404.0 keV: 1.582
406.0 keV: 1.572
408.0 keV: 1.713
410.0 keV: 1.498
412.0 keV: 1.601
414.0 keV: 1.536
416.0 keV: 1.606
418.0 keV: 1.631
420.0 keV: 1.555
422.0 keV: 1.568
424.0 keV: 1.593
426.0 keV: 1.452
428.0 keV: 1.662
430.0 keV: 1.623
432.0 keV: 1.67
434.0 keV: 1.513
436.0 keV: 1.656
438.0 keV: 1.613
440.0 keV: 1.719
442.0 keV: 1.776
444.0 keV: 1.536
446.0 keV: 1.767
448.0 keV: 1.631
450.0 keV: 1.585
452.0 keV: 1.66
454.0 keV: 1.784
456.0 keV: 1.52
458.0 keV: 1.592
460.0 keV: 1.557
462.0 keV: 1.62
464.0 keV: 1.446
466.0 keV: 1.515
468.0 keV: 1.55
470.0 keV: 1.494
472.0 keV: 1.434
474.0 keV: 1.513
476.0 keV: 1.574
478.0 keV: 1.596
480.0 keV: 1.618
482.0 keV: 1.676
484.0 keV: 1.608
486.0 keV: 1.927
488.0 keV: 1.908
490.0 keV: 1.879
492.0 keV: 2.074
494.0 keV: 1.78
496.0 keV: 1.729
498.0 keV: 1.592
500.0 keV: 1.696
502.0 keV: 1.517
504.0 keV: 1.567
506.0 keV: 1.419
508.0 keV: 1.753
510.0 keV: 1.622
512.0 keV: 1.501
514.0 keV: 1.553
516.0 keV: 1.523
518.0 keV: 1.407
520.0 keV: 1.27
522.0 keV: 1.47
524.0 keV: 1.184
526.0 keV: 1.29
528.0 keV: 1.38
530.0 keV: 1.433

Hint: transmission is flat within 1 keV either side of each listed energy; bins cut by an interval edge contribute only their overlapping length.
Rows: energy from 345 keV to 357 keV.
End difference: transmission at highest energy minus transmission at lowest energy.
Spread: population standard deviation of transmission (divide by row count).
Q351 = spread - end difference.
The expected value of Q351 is 0.21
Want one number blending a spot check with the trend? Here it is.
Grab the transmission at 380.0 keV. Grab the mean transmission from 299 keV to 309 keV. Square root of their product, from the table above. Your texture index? 1.84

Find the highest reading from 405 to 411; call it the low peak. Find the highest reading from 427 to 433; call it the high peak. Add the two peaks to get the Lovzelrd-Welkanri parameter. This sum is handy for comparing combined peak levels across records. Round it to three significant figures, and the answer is 3.38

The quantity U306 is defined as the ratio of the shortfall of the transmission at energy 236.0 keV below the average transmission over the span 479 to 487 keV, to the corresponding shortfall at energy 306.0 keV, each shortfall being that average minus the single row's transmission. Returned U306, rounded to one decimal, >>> -0.8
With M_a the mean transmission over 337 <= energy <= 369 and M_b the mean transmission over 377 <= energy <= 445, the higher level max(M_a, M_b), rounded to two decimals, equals 1.76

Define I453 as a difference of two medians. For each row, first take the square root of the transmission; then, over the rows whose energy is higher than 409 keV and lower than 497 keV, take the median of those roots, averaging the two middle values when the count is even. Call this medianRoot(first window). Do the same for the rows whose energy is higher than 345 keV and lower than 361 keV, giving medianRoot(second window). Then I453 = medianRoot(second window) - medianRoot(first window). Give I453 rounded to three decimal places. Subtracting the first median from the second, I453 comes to 0.049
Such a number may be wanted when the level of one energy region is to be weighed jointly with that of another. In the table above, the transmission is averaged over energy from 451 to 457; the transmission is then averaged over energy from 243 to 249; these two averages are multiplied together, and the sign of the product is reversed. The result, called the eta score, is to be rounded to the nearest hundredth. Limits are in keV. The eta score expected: -2.68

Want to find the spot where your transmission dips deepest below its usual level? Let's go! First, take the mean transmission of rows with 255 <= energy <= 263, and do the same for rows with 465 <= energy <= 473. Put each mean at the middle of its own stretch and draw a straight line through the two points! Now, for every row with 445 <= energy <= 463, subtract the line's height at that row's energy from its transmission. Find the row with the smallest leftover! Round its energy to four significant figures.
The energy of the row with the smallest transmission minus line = 456.0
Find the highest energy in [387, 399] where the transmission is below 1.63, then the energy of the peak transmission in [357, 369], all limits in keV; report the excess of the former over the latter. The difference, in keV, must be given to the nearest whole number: 38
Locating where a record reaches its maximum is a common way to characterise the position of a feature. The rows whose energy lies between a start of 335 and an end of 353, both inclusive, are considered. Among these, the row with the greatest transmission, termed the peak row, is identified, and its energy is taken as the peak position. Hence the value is 336.0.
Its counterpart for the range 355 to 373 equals 360.0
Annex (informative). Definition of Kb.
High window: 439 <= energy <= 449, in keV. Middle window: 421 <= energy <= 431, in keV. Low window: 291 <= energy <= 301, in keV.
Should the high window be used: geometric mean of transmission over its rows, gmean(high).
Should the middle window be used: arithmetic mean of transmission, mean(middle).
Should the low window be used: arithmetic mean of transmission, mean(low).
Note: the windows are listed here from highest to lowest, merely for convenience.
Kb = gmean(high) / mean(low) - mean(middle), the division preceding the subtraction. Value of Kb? -0.55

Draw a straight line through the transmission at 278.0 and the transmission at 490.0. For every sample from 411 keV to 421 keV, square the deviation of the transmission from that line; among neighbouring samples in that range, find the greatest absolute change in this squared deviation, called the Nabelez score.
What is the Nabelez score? 0.037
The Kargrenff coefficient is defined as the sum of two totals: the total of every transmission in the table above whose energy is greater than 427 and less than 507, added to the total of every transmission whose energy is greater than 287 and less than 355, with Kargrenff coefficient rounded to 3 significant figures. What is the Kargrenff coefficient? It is 125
